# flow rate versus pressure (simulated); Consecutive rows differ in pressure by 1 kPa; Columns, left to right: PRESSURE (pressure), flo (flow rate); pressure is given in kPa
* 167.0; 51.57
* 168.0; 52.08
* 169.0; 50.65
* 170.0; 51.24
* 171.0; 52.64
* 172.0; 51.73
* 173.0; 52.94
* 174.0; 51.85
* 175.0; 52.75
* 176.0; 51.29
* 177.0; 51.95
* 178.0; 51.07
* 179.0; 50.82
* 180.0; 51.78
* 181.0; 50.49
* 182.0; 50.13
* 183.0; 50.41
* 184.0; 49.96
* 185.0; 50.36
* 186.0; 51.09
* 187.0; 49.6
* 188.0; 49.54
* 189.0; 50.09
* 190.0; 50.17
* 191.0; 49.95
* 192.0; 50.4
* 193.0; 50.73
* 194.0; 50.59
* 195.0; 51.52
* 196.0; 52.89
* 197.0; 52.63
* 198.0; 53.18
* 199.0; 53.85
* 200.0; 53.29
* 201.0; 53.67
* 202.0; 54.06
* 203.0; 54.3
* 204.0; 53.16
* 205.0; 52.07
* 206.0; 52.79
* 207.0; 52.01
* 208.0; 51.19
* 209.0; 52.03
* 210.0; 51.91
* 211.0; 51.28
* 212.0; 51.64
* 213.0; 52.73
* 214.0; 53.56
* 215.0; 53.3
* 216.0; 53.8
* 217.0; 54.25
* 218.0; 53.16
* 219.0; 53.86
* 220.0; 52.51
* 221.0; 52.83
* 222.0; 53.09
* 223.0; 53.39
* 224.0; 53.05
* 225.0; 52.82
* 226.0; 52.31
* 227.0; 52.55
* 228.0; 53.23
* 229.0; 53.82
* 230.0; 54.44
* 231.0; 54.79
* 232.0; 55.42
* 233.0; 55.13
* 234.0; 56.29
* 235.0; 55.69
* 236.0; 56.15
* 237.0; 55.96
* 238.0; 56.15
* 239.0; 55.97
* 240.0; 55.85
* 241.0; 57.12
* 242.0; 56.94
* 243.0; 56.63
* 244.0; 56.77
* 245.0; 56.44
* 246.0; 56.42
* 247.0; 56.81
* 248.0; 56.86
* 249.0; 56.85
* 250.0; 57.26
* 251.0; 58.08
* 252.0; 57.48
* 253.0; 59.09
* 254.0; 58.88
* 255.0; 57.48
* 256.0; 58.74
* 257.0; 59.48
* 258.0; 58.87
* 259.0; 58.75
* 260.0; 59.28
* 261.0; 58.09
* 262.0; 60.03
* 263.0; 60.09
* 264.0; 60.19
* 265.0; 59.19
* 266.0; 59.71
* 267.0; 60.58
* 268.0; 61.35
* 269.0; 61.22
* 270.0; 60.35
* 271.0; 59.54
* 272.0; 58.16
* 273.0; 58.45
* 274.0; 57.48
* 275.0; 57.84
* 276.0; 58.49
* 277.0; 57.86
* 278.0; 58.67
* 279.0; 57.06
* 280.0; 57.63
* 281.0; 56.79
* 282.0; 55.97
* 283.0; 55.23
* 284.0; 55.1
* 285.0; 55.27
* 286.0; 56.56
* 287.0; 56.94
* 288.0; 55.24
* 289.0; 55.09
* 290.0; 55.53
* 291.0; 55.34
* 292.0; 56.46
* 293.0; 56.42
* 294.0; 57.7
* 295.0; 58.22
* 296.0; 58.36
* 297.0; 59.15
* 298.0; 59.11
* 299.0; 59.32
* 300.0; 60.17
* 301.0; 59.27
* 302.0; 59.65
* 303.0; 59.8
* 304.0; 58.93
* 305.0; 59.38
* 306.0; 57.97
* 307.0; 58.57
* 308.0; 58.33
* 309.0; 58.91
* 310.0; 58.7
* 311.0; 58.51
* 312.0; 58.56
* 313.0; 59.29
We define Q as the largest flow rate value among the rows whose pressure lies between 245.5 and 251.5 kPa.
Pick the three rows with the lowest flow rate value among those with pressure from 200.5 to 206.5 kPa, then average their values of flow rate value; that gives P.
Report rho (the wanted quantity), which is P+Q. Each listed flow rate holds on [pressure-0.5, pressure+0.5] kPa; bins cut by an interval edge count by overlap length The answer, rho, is 111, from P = 53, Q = 58.08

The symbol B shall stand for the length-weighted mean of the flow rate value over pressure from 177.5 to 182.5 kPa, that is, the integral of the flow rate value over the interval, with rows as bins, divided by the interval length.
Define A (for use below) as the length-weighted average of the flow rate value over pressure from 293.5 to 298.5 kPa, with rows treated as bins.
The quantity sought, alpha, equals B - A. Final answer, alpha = -8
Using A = 59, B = 51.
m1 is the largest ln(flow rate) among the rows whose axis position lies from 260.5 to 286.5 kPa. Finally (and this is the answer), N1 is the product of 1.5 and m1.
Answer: 6.17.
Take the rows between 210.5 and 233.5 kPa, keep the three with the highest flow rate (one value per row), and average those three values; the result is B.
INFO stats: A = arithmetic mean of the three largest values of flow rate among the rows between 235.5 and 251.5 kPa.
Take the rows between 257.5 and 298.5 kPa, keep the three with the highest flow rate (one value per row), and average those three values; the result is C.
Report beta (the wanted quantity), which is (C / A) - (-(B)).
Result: 56.2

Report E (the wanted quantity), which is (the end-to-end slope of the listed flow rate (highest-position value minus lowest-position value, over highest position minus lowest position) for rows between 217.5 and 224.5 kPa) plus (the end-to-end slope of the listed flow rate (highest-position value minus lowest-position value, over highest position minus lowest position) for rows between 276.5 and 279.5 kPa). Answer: -0.42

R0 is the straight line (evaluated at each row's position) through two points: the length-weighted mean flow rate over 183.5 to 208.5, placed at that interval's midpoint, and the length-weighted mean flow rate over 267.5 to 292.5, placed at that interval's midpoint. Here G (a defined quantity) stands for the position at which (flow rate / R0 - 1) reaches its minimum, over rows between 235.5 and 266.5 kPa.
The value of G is 240.0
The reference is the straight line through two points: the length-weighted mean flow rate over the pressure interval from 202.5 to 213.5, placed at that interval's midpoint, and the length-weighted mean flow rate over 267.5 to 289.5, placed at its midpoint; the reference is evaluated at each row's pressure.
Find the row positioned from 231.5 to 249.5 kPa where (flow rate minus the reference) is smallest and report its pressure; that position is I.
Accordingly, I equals 233.0 kPa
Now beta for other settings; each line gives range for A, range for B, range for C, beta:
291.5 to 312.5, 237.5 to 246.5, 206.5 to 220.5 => 57.8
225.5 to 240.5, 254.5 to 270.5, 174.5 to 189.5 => 62.0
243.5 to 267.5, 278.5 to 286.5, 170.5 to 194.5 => 58.0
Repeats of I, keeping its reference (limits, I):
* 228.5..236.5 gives 229.0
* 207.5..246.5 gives 226.0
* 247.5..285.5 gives 284.0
